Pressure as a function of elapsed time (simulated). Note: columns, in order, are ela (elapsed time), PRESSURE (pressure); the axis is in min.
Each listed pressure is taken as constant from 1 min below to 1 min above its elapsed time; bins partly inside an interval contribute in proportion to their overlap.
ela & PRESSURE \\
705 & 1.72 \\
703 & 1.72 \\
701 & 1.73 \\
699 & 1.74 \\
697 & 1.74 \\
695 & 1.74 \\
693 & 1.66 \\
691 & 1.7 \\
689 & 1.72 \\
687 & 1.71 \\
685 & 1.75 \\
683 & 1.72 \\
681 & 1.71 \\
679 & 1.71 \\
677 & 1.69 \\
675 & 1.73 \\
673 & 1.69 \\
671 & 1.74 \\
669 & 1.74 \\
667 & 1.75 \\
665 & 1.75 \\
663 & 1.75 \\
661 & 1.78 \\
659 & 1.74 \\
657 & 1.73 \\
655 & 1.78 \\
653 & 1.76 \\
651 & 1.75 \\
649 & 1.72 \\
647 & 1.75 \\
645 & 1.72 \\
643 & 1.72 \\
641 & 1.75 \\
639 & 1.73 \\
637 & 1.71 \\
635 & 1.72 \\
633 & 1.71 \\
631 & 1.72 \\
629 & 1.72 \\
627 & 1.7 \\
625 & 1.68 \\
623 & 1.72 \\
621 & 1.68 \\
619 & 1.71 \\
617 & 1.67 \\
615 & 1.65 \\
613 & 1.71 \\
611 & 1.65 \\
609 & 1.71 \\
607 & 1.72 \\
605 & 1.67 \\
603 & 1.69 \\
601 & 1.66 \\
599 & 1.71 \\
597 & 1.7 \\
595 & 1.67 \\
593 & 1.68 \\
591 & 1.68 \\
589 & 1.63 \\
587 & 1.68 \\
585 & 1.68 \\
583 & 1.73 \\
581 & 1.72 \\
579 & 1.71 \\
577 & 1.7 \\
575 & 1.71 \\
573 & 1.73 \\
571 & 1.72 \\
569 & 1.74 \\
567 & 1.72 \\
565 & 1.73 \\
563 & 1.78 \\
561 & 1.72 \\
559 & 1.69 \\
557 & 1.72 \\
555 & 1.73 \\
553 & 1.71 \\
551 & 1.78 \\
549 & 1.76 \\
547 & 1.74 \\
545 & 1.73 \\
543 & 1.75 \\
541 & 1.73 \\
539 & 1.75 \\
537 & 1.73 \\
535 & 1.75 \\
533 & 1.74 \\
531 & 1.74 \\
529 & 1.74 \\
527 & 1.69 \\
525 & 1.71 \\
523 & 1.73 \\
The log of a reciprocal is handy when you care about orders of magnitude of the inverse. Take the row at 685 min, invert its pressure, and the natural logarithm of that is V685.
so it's -0.560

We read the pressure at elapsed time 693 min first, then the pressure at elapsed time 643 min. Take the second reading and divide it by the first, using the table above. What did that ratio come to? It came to 1.04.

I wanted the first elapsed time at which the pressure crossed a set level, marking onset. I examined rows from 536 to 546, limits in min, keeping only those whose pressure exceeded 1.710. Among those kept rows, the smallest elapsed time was 537 min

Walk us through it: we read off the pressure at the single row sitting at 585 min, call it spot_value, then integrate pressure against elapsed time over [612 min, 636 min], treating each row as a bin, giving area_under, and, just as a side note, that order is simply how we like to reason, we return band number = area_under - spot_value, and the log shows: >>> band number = 39.1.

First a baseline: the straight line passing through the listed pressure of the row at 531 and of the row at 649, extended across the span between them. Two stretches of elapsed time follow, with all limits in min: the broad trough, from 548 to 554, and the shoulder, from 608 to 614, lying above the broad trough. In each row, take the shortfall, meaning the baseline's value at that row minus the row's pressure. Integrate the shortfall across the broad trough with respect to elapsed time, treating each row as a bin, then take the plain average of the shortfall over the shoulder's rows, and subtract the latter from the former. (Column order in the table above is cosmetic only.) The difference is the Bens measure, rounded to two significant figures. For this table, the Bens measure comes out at -0.12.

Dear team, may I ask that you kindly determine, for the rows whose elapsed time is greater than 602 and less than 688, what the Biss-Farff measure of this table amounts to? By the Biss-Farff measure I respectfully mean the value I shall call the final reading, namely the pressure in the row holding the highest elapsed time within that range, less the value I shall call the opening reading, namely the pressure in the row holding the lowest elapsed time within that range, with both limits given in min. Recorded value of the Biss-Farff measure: 0.020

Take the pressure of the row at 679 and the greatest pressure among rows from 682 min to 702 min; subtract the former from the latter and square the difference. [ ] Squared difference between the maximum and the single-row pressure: 0.0016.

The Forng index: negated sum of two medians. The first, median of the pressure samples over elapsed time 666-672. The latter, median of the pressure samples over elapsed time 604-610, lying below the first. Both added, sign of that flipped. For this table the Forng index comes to -3.450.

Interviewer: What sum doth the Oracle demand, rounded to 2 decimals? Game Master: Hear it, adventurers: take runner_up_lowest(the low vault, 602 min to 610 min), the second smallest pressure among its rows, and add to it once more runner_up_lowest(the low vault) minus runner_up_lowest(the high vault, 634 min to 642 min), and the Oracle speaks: 1.66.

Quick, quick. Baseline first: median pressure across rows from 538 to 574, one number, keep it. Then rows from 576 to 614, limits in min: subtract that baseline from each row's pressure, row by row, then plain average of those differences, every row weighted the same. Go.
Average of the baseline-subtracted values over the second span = -0.041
